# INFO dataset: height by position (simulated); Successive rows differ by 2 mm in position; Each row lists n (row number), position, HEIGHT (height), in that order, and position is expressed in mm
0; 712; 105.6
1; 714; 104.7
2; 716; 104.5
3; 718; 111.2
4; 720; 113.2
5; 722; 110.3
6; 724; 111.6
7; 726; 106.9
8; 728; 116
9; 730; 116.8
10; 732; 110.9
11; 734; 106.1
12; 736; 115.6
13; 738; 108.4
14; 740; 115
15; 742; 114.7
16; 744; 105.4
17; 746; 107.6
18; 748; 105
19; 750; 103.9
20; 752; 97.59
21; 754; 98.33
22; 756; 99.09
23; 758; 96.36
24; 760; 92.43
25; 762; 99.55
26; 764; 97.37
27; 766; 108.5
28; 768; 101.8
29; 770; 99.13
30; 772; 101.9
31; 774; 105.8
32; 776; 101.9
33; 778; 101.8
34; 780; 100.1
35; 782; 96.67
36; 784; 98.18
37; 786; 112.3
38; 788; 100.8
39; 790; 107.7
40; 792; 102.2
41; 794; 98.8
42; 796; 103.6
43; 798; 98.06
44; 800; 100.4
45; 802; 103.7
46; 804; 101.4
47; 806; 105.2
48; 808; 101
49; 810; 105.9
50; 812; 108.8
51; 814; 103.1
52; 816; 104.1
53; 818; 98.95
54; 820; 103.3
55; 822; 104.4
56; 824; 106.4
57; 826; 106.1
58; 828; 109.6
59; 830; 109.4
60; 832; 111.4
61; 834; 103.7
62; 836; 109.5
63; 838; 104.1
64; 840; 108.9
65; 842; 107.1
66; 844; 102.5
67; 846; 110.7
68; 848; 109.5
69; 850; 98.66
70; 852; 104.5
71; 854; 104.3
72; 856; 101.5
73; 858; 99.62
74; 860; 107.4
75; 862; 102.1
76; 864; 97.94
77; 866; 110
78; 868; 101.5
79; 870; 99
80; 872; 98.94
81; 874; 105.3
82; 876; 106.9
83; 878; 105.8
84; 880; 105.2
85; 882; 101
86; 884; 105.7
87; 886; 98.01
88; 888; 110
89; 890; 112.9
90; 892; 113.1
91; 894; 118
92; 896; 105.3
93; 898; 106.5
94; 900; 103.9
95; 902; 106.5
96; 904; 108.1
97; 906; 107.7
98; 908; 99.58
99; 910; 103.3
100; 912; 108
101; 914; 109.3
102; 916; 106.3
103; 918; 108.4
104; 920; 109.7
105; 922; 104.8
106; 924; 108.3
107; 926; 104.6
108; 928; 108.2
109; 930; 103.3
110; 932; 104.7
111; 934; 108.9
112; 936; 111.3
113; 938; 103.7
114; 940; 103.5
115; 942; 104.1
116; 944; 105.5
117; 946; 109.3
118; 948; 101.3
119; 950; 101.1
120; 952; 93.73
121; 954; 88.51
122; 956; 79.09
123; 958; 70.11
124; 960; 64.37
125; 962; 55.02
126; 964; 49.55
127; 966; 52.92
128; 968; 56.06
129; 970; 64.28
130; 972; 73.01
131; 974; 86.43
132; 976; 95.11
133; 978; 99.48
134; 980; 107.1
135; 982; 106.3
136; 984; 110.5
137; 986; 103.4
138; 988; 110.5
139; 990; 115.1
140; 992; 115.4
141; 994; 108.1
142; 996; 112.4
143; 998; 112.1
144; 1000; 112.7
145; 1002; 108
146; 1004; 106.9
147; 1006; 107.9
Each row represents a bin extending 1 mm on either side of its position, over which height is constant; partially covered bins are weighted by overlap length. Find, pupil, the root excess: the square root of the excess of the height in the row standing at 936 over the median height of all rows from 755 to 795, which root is 3.3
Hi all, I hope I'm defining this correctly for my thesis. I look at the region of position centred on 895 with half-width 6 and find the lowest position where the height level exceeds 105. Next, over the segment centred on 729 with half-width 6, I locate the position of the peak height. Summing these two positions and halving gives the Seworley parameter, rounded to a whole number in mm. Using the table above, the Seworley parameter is 810 mm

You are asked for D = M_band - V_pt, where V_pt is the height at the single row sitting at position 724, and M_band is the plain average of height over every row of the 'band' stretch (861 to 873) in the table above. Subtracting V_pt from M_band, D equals -10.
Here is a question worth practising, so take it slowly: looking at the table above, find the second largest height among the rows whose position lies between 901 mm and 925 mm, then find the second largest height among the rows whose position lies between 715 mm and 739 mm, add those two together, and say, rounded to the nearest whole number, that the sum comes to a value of 225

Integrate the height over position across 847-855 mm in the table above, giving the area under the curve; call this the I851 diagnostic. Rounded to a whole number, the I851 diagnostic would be 834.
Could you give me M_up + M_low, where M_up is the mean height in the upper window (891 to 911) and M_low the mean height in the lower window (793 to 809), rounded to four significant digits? 208.7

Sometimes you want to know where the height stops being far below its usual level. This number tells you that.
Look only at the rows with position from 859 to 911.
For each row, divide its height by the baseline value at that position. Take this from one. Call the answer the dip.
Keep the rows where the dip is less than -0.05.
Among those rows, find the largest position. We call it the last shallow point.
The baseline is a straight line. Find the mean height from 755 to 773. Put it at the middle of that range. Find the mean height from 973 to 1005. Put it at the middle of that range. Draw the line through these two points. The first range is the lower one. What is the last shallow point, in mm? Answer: 894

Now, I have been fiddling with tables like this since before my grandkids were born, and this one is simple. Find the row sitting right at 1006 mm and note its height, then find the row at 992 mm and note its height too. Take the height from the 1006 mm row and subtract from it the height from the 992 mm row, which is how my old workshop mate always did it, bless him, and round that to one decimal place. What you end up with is -7.5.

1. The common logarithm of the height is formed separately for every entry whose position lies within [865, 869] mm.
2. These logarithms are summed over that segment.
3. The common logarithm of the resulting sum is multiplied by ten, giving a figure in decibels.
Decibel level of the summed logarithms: 6.07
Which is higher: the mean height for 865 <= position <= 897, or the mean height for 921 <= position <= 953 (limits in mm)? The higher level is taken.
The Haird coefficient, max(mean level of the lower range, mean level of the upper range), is 106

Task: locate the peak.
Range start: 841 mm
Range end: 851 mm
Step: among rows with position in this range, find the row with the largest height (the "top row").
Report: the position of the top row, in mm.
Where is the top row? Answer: 846 mm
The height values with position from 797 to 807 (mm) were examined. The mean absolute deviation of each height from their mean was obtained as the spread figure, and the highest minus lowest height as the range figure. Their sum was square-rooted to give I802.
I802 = 3.0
